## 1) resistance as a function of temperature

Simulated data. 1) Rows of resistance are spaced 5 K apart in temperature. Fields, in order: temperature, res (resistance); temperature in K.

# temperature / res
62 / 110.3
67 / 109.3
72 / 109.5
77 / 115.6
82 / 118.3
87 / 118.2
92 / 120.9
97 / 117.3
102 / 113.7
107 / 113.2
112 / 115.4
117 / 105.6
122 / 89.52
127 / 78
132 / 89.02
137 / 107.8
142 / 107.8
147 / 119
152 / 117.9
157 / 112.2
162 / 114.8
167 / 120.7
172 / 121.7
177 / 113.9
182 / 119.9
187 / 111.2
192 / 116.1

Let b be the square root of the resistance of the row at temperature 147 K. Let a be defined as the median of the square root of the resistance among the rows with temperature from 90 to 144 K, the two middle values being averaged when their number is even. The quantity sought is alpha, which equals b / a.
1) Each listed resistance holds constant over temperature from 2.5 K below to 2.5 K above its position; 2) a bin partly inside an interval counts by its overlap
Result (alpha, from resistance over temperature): 1.05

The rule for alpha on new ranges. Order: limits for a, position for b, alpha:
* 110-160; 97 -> 1.04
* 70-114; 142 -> 0.97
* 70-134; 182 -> 1.03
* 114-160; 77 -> 1.04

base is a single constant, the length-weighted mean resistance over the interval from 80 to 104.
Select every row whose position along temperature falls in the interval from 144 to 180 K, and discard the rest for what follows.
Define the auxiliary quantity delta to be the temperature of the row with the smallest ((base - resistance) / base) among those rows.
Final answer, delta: 172 K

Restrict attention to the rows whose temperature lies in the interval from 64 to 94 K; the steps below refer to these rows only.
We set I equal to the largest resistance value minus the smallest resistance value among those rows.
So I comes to 12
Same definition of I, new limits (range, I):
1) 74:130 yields 43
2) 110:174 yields 44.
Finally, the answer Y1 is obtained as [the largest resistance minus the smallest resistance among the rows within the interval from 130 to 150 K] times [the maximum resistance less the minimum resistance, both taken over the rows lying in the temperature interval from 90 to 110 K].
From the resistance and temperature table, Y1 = 231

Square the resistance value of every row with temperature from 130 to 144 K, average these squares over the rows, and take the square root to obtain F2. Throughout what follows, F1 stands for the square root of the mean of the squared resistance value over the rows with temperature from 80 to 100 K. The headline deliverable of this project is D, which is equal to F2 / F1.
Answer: 0.86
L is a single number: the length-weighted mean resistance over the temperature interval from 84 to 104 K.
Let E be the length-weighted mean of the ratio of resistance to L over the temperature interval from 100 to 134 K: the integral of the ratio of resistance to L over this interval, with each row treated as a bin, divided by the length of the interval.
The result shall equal 0.86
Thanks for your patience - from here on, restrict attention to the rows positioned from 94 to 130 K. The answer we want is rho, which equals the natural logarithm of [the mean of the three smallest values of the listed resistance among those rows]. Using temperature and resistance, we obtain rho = 4.51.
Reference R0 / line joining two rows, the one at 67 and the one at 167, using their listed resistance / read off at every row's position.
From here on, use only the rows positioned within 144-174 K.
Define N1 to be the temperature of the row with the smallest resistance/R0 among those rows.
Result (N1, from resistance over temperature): 157 K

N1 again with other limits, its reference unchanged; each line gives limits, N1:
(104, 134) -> 127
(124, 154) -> 127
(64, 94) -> 72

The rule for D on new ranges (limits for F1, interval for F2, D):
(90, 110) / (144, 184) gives 1.01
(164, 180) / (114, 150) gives 0.85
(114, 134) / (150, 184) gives 1.29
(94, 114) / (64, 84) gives 0.99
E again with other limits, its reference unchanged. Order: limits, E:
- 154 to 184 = 1.00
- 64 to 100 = 0.98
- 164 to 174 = 1.03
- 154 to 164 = 0.97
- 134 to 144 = 0.91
